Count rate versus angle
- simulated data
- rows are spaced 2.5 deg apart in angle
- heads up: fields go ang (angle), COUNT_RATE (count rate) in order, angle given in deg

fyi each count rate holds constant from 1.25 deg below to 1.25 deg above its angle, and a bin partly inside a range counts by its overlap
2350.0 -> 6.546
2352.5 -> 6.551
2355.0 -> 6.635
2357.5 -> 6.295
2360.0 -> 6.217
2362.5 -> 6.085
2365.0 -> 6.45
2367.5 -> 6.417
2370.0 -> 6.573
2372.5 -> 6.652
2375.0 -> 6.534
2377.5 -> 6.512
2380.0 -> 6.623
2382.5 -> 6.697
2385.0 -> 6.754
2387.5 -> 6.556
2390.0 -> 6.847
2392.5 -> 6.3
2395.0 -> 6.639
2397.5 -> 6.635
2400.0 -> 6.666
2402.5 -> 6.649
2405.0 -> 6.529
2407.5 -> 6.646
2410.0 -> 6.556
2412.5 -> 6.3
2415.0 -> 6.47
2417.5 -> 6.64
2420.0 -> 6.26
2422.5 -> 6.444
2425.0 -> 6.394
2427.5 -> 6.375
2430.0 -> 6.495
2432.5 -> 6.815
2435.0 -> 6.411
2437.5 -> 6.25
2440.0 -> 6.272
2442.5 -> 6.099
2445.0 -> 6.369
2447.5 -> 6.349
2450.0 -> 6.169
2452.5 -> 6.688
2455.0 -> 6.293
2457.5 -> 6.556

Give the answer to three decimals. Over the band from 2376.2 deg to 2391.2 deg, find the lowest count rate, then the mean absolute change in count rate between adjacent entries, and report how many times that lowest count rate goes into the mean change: 0.022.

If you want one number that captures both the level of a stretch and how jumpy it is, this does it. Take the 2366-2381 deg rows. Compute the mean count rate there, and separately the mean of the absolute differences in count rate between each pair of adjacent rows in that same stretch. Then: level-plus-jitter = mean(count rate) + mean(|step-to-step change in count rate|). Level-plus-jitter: 6.6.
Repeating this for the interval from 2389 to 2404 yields 6.8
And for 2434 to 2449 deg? 6.4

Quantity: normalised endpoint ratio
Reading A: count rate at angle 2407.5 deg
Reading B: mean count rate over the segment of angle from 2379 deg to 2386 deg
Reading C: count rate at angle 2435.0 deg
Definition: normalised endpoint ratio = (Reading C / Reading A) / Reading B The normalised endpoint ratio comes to 0.144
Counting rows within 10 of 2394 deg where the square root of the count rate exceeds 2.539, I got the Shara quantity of 7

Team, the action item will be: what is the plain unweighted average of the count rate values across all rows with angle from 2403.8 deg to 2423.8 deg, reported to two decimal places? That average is 6.48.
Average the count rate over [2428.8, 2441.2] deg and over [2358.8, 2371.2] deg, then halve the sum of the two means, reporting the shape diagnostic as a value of 6.40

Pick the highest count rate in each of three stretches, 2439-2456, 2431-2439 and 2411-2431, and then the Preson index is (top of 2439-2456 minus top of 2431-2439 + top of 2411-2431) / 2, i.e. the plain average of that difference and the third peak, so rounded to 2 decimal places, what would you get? 3.26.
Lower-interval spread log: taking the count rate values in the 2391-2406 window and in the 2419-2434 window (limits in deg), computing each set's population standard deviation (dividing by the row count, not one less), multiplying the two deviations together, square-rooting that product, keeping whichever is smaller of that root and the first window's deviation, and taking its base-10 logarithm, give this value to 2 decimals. -0.89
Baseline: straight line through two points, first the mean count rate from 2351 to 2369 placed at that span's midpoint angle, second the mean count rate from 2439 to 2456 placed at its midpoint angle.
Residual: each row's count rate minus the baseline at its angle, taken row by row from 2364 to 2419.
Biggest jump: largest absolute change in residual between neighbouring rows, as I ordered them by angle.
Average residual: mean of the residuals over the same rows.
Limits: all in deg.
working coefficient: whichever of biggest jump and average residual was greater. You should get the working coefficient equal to 0.55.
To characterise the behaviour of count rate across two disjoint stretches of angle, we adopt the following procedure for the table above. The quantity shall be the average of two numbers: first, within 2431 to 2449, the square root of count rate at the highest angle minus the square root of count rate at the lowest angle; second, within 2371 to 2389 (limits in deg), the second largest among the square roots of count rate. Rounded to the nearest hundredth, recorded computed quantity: 1.25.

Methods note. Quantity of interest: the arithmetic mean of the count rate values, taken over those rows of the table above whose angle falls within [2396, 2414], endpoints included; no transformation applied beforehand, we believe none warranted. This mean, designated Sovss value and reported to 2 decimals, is 6.57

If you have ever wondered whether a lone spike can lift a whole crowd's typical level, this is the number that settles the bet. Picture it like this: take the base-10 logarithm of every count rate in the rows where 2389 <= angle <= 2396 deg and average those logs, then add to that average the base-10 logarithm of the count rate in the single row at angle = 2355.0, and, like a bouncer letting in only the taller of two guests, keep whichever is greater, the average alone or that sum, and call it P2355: 1.64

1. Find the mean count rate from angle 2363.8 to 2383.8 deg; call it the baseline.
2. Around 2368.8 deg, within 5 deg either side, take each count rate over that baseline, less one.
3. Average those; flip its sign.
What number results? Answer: 0.005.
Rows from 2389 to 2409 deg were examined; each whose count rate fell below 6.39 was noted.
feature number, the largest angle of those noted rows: 2392.5 deg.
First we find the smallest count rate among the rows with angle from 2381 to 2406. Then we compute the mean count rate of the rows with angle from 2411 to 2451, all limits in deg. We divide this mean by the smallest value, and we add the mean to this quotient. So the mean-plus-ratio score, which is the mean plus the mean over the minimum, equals 7.40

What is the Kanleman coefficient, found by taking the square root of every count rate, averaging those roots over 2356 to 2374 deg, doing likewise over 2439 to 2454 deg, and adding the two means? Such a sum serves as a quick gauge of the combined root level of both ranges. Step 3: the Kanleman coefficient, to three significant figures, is 5.04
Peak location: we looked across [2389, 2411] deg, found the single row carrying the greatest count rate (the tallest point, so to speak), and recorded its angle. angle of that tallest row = 2390.0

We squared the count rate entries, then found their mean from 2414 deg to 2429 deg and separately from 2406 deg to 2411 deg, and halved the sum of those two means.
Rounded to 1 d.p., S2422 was 42.5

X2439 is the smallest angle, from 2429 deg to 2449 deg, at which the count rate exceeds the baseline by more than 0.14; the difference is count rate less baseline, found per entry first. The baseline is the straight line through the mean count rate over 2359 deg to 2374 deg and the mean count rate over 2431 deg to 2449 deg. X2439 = 2432.5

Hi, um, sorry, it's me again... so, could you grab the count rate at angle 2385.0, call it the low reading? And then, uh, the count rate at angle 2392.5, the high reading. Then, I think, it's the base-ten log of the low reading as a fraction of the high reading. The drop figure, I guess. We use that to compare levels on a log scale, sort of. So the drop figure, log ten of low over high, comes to 0.030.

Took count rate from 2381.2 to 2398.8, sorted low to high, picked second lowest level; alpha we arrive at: 6.556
